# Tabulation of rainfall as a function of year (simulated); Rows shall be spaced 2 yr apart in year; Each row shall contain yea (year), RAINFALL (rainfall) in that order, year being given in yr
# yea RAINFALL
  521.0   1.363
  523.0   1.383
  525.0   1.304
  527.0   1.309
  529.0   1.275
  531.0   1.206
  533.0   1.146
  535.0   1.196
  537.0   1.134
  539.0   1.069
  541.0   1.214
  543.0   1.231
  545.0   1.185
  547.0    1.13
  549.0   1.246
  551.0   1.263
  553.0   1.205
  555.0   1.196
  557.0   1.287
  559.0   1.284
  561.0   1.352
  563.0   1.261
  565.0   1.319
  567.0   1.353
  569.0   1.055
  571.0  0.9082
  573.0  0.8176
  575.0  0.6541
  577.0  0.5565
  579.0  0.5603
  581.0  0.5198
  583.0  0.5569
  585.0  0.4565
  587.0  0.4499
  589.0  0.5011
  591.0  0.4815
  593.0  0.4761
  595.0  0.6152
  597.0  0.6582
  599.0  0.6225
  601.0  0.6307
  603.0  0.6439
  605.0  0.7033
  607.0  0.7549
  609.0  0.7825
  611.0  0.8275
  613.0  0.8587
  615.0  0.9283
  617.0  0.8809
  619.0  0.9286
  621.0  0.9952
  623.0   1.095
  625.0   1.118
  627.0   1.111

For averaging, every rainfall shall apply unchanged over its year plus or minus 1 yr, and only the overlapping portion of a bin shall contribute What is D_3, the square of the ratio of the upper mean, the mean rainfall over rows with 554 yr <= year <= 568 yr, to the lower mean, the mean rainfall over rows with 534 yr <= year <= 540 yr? 1.3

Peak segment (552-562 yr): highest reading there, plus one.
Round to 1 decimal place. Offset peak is 2.4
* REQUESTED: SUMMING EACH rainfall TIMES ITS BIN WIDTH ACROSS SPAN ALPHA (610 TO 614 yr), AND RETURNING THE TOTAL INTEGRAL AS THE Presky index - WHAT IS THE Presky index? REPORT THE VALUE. 3.4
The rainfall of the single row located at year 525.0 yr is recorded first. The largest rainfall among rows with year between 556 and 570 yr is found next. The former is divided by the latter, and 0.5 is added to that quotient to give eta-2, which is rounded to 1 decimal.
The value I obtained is 1.5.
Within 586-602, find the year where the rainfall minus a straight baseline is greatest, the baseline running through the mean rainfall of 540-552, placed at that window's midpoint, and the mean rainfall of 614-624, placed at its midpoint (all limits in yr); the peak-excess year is 597.0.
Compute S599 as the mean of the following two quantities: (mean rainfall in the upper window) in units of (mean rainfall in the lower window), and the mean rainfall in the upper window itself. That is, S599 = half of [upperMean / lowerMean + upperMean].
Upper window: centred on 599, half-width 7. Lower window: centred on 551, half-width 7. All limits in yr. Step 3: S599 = 0.57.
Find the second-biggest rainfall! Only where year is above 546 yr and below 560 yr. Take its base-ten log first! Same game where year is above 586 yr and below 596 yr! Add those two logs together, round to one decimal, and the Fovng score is -0.2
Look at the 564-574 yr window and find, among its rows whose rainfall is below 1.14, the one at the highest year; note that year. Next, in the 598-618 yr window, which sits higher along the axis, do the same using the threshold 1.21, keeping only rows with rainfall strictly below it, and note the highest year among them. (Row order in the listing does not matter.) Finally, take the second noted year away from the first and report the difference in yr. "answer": -44 yr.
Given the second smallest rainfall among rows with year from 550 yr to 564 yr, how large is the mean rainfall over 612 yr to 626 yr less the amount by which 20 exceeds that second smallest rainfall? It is -17.8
